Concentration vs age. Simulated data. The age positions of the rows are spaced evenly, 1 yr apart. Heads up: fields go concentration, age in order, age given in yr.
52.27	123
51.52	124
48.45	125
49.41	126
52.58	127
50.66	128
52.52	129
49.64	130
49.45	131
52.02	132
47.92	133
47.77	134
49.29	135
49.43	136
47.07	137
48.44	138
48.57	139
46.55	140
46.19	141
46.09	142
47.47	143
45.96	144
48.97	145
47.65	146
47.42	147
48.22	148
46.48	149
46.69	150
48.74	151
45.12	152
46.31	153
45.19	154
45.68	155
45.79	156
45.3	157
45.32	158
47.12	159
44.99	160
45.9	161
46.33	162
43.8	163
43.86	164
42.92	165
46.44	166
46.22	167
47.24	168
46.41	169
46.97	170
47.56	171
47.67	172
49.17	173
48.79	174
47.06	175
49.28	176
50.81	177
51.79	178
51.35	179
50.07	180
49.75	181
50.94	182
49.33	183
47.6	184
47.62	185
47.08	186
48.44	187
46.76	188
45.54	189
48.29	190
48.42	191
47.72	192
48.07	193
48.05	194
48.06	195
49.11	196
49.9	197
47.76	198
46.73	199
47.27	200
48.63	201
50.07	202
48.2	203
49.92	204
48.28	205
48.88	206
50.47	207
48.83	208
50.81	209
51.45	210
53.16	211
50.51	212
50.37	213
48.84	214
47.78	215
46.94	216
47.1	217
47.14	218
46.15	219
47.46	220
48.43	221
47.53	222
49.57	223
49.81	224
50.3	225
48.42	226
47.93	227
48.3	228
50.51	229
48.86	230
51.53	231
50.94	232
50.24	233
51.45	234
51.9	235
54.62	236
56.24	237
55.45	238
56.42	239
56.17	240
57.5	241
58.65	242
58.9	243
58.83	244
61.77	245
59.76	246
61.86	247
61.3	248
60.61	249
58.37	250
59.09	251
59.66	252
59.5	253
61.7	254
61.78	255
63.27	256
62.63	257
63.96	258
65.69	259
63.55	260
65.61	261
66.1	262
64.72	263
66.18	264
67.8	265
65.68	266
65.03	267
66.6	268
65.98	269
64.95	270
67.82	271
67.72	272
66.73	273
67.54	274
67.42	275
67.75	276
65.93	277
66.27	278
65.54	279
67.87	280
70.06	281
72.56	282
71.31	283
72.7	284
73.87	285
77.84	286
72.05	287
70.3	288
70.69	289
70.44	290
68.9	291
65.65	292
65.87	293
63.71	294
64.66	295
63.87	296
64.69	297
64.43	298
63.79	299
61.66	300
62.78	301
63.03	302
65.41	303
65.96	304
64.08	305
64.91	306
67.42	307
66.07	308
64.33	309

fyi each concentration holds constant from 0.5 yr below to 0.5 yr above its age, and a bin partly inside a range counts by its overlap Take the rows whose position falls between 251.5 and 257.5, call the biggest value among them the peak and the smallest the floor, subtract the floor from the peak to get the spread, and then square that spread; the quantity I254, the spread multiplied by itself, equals 14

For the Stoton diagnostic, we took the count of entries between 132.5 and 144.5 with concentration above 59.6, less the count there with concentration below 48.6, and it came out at -10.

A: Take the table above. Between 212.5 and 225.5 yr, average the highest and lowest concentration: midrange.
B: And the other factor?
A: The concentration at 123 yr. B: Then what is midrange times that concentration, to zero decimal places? 2523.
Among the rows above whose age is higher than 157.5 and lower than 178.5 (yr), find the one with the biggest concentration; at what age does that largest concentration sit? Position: 178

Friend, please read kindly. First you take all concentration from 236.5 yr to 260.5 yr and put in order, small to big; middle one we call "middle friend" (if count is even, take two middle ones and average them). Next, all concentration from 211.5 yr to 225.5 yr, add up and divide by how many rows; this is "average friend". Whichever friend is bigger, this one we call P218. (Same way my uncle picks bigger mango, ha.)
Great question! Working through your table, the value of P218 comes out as 60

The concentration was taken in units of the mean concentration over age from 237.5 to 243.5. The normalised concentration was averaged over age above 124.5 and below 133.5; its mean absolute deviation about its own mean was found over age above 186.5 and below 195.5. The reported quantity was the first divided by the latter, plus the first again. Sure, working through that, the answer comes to 74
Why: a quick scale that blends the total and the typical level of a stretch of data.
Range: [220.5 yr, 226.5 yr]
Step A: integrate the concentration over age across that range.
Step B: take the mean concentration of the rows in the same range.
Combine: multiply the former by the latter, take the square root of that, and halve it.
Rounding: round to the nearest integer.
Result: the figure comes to 60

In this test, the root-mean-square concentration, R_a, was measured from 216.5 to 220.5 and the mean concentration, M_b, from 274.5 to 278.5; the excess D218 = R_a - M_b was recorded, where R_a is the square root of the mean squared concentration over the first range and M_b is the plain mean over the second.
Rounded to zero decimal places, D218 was -20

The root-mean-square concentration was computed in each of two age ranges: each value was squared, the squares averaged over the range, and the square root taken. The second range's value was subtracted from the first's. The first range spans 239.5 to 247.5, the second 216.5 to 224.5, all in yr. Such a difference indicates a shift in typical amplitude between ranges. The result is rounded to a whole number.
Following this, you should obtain 11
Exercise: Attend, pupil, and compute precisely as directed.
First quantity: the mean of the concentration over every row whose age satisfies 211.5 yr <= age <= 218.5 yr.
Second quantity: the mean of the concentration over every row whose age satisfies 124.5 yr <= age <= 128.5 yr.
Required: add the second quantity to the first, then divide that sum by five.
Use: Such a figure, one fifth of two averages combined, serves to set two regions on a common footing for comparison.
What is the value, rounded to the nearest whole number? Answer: 20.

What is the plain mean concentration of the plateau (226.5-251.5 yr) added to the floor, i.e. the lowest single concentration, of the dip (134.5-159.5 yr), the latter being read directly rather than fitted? 101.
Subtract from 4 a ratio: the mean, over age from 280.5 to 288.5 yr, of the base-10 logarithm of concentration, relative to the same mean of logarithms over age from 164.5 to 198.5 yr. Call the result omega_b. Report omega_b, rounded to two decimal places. 2.89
